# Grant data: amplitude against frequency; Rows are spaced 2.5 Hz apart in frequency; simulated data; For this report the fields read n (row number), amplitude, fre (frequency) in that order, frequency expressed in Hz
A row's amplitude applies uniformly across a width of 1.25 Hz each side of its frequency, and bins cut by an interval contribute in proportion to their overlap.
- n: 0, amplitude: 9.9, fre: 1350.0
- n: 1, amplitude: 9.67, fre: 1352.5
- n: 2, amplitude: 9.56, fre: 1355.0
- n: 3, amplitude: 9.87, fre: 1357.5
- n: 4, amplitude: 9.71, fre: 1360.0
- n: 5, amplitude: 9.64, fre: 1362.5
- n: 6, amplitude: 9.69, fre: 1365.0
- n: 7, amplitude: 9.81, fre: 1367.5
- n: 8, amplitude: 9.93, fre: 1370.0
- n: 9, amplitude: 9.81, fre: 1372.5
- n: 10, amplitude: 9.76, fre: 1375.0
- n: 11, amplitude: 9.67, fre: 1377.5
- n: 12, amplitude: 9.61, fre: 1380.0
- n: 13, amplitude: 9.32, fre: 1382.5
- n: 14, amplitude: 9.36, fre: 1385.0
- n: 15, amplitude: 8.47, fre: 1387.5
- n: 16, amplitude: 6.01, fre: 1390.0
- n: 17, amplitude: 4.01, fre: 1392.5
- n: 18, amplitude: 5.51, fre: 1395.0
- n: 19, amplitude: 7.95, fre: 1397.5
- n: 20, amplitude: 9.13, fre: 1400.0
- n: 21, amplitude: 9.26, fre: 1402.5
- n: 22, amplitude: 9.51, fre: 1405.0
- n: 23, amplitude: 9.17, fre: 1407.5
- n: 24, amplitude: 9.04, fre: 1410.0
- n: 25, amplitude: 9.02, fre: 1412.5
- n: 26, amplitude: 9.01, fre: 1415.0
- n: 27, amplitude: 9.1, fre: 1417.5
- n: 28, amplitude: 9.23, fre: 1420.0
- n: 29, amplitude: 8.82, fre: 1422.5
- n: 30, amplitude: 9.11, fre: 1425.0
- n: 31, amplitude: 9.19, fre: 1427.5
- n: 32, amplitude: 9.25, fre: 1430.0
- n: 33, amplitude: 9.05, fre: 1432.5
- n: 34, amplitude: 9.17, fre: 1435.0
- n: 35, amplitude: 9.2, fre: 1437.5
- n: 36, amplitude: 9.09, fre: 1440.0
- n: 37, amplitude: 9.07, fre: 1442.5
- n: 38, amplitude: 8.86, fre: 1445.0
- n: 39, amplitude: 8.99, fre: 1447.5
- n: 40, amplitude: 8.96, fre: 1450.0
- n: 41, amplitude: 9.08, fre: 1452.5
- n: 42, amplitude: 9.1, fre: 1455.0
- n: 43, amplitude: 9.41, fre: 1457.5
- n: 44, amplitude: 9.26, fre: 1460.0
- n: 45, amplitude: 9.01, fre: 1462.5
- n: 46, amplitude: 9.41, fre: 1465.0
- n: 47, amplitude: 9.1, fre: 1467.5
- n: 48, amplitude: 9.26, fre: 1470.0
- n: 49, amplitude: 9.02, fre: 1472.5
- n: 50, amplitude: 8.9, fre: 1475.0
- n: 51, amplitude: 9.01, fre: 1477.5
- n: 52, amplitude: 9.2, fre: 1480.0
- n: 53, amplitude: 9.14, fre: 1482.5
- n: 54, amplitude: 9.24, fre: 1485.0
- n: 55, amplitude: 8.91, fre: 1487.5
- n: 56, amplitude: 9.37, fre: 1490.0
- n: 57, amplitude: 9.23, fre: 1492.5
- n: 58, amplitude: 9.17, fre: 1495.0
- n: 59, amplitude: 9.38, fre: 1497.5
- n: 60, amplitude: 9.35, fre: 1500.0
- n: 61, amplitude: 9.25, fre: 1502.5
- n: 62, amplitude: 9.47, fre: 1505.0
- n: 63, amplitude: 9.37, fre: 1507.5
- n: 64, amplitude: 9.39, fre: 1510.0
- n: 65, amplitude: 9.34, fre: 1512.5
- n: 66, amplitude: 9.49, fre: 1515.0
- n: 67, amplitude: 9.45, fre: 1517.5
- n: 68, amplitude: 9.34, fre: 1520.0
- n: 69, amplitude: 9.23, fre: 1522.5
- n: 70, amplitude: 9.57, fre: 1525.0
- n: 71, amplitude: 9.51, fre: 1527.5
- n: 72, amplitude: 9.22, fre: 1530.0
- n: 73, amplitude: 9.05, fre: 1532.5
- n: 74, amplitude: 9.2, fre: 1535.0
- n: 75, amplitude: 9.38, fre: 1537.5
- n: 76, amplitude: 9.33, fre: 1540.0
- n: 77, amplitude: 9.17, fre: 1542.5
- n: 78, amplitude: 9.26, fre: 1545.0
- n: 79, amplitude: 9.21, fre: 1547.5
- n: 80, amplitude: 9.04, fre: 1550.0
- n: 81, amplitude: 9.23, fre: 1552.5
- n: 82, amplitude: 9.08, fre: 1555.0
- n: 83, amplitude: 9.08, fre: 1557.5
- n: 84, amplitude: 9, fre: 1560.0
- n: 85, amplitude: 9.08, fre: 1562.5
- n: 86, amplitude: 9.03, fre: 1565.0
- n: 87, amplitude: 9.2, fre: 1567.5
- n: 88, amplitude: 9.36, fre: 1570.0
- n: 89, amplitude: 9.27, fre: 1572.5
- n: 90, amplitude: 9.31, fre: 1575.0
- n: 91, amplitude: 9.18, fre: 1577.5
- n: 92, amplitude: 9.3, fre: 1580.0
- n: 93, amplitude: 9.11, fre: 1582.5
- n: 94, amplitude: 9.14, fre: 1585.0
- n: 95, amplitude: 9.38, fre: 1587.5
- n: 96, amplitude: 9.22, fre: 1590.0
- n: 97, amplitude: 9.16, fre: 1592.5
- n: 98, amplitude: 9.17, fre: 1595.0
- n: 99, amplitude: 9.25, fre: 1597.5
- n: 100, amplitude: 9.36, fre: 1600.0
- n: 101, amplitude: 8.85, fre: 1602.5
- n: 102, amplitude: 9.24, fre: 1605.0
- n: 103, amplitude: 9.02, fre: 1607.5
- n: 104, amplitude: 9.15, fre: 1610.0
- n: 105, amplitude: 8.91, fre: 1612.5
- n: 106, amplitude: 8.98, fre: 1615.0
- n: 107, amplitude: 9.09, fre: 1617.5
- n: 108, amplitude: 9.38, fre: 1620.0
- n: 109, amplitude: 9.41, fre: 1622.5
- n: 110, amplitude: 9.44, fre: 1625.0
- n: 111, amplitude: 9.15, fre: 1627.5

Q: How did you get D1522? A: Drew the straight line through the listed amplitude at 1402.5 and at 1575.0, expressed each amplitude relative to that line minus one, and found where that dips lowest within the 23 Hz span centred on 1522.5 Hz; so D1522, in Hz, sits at 1532.5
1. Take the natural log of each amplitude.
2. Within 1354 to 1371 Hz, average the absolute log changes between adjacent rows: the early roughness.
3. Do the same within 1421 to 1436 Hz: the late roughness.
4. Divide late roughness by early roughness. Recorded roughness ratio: 1.2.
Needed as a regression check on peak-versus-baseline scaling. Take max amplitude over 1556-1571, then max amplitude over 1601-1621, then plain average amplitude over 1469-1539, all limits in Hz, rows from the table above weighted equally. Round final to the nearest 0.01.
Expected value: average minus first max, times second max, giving -0.88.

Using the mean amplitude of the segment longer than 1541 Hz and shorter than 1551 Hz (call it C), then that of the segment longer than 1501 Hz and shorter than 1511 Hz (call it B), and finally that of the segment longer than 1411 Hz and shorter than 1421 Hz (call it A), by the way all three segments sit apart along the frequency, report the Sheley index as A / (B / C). 8.9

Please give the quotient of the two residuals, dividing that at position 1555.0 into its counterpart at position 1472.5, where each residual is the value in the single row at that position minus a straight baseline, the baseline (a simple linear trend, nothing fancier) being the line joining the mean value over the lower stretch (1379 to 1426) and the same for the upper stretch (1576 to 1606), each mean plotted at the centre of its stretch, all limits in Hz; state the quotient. 11.2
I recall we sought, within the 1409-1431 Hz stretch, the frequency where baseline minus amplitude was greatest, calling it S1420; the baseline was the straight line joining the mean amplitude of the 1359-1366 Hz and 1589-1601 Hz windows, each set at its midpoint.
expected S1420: 1422.5 Hz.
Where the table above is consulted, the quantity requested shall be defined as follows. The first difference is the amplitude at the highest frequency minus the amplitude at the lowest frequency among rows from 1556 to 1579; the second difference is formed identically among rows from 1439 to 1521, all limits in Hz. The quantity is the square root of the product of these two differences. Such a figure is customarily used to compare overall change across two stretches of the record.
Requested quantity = 0.16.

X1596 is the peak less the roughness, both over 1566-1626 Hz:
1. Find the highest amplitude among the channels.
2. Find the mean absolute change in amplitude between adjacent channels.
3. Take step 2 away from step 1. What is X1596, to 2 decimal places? 9.29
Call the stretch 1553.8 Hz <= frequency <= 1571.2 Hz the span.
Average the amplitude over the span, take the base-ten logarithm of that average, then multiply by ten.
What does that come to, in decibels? 9.60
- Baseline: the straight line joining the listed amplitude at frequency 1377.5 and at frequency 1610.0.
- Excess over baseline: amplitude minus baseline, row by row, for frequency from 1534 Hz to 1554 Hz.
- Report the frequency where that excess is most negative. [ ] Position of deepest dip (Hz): 1550.0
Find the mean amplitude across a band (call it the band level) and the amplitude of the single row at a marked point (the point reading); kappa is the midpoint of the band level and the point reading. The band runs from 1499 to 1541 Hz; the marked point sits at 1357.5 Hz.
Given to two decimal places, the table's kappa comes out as 9.61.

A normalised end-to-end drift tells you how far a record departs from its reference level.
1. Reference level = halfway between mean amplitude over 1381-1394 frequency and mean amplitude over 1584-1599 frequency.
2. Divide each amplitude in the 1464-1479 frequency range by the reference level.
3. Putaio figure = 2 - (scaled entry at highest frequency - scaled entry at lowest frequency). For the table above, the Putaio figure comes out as 2.05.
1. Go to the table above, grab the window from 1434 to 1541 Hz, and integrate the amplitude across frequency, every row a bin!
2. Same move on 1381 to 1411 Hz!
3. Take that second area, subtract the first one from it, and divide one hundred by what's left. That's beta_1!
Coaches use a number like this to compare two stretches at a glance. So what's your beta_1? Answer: -0.13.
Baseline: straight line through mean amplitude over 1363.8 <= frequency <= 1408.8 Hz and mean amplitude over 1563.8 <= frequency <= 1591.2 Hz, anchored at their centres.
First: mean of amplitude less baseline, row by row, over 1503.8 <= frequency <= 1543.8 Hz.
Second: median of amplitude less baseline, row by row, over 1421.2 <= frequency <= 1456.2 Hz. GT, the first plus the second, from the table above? 0.52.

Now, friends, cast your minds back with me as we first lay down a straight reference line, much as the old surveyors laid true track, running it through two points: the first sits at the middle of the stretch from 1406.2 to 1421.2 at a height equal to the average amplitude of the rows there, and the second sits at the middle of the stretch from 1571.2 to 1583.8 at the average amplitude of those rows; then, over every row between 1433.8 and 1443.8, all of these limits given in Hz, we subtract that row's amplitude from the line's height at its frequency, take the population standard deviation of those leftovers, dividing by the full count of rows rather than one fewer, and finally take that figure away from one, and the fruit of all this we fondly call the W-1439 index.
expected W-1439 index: 0.944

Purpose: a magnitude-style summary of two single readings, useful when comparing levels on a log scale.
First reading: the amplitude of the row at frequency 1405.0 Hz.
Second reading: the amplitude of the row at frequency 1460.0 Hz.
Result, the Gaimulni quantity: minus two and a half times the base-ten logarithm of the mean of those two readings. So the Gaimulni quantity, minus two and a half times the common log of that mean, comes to -2.43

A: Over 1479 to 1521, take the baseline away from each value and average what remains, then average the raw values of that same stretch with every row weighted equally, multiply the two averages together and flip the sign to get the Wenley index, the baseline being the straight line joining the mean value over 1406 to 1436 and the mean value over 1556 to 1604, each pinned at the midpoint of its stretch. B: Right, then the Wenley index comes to -1.5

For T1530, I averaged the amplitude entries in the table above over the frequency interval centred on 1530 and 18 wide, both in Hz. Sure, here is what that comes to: 9.31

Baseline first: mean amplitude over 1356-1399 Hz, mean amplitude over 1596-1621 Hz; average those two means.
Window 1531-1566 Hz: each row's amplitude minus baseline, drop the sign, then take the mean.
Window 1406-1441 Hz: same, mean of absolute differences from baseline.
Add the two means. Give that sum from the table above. 0.4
